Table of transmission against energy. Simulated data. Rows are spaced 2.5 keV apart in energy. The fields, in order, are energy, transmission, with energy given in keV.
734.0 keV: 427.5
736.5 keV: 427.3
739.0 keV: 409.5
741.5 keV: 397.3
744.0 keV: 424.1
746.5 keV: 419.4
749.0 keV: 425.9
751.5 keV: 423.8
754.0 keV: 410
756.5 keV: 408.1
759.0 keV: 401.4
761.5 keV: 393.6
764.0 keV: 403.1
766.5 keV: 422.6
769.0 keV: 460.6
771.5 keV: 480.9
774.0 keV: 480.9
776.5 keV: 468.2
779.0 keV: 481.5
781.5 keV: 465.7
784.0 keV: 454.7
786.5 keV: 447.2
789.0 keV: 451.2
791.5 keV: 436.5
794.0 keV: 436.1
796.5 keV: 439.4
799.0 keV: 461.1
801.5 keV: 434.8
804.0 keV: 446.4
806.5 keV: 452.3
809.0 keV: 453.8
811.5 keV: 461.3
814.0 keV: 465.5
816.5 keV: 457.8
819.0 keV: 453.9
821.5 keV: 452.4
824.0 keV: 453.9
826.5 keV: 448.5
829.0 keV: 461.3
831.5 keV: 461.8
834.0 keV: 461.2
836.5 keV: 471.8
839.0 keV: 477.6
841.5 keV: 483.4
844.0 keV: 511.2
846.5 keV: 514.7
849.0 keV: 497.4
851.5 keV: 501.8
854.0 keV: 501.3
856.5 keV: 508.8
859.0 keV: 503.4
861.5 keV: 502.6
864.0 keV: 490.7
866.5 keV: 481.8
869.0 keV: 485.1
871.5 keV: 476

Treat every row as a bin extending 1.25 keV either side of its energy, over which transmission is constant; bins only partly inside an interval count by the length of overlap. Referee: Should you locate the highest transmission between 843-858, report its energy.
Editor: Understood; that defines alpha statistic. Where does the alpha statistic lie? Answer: 846.5 keV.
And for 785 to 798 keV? 789.0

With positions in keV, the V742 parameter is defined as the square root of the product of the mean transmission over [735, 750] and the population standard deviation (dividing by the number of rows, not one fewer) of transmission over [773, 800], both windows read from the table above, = 81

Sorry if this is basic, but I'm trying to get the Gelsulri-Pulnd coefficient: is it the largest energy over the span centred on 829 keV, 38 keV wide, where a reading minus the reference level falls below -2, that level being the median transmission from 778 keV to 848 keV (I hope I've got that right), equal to 826.5 keV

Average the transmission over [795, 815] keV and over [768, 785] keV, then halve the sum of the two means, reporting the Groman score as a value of 461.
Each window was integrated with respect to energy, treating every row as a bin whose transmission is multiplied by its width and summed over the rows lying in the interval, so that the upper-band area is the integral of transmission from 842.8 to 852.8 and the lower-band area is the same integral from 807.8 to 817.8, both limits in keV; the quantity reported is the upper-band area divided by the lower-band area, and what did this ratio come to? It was 1.1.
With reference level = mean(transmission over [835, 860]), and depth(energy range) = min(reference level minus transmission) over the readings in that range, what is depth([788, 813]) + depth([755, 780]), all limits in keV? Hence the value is 51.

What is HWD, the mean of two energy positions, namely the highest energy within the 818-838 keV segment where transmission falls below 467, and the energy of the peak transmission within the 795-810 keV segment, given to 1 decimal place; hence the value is 816.5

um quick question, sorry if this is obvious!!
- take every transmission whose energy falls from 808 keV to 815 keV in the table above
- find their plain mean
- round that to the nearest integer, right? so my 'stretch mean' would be 460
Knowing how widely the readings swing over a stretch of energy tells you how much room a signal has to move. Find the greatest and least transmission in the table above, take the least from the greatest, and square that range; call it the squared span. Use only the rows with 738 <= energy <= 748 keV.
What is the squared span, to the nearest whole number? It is 718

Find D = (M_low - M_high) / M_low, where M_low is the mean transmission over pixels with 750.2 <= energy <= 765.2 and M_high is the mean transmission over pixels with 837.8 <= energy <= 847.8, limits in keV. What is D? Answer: -0.22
